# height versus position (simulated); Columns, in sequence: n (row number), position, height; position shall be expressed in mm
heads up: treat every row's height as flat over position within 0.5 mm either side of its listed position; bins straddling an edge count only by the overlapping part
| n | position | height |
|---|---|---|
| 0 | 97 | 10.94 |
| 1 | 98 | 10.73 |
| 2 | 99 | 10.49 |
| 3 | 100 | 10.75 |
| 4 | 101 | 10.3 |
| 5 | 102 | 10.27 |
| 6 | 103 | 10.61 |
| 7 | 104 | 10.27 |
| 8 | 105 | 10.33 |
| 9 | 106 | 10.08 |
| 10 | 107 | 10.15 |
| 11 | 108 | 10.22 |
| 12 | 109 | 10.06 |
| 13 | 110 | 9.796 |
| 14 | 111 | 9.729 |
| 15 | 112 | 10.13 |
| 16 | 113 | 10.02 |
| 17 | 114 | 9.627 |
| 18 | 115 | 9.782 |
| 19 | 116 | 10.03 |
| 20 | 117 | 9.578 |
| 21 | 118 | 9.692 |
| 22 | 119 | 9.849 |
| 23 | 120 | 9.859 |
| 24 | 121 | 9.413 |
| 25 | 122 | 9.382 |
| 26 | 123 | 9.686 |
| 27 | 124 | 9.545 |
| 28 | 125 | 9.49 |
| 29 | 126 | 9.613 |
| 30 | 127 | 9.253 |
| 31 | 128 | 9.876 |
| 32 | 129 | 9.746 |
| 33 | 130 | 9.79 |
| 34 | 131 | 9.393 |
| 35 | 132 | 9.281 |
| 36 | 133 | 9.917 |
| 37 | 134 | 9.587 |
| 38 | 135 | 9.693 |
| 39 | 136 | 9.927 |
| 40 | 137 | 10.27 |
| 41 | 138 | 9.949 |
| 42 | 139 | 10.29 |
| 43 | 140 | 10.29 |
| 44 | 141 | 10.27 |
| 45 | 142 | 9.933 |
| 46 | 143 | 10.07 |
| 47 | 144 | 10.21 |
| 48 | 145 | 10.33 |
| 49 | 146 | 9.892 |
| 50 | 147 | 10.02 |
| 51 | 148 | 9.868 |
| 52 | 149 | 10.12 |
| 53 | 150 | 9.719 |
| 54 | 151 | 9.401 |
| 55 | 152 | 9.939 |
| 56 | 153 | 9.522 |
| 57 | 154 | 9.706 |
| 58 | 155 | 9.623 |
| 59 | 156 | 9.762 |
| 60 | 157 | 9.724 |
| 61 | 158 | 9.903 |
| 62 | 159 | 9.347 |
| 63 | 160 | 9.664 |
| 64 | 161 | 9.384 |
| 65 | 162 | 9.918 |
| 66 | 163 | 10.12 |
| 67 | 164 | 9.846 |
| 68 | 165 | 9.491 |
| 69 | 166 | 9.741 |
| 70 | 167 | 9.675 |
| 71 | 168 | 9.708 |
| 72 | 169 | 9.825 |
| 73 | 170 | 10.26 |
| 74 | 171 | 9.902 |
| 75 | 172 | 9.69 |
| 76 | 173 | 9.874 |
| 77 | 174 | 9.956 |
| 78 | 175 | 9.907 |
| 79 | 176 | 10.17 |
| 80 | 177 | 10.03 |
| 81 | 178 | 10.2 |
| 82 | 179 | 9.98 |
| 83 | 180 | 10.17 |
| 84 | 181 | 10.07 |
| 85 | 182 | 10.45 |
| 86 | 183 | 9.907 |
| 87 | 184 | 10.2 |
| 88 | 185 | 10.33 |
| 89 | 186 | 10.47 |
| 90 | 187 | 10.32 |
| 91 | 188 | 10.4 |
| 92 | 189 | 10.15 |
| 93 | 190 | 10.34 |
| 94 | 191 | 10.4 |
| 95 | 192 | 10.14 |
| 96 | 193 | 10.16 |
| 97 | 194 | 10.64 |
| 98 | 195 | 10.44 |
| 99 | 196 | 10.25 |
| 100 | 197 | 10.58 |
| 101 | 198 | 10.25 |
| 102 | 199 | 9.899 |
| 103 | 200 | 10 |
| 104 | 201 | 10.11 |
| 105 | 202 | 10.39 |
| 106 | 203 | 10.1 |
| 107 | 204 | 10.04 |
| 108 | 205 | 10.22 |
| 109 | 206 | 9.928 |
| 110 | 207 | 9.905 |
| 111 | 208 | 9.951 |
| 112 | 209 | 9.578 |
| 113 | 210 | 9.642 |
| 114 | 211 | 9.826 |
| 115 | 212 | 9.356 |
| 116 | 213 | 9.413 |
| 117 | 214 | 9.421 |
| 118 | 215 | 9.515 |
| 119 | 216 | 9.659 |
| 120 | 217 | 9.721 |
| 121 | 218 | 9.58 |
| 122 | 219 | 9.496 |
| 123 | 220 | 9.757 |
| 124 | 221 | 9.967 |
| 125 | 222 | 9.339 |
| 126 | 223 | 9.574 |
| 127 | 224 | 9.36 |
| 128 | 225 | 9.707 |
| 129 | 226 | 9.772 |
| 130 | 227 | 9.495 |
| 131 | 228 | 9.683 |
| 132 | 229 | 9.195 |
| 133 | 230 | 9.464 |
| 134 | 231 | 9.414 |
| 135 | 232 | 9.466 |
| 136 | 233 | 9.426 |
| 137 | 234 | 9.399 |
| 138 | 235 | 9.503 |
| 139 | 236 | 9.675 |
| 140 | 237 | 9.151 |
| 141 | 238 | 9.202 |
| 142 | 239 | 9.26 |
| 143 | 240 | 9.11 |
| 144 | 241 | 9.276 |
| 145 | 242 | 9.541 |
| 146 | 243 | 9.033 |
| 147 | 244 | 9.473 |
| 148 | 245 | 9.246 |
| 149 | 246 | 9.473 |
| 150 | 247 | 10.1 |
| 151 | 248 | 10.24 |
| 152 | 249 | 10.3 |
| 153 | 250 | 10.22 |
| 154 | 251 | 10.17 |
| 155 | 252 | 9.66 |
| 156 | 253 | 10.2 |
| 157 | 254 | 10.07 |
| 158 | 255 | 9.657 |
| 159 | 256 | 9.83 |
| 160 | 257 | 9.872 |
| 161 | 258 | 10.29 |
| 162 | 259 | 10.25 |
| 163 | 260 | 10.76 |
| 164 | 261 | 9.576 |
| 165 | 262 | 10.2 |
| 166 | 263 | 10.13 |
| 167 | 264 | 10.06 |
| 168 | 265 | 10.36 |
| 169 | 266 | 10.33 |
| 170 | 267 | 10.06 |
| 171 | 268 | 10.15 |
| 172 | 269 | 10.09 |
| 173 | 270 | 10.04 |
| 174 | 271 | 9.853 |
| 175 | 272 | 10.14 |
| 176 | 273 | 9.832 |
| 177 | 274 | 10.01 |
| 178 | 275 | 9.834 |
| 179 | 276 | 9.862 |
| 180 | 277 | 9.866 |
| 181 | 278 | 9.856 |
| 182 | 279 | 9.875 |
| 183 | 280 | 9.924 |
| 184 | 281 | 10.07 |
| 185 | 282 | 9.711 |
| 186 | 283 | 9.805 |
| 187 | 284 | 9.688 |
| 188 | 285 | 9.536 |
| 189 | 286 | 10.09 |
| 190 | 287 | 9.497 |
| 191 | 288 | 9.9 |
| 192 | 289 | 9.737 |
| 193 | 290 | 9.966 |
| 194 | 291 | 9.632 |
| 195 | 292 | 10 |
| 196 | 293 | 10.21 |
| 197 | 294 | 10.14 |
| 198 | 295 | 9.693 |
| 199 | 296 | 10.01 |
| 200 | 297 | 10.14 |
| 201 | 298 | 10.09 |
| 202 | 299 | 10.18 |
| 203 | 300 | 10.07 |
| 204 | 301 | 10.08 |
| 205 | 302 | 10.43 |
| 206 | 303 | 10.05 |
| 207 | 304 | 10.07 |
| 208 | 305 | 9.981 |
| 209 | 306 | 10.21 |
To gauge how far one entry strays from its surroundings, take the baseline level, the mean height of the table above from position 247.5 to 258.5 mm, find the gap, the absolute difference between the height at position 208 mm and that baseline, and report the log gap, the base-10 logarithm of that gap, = -1.0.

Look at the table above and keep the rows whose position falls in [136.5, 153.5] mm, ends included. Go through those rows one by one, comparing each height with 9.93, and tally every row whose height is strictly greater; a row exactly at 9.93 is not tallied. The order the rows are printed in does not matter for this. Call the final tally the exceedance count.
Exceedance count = 12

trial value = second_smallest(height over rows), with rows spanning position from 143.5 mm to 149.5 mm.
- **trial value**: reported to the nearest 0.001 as 9.892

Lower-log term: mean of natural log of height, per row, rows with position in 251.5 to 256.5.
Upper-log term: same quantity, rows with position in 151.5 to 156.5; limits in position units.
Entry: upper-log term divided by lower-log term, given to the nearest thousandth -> 0.992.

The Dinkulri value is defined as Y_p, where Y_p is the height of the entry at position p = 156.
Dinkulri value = 9.762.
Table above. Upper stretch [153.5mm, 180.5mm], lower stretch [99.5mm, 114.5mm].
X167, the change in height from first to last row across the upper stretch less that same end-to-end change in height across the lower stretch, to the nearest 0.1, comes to 1.6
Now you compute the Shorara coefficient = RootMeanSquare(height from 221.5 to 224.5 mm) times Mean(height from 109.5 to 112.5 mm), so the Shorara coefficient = 93.2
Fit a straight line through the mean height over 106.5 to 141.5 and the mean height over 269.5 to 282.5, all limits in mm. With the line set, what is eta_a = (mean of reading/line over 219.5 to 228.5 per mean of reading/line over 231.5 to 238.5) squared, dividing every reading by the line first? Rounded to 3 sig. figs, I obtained 1.05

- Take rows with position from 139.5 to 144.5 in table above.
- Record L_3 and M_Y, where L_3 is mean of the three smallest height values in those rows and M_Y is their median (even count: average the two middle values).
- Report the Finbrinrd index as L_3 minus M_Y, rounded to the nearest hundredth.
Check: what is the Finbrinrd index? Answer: -0.14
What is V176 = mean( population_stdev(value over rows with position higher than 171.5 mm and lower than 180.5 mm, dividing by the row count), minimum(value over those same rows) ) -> 4.92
